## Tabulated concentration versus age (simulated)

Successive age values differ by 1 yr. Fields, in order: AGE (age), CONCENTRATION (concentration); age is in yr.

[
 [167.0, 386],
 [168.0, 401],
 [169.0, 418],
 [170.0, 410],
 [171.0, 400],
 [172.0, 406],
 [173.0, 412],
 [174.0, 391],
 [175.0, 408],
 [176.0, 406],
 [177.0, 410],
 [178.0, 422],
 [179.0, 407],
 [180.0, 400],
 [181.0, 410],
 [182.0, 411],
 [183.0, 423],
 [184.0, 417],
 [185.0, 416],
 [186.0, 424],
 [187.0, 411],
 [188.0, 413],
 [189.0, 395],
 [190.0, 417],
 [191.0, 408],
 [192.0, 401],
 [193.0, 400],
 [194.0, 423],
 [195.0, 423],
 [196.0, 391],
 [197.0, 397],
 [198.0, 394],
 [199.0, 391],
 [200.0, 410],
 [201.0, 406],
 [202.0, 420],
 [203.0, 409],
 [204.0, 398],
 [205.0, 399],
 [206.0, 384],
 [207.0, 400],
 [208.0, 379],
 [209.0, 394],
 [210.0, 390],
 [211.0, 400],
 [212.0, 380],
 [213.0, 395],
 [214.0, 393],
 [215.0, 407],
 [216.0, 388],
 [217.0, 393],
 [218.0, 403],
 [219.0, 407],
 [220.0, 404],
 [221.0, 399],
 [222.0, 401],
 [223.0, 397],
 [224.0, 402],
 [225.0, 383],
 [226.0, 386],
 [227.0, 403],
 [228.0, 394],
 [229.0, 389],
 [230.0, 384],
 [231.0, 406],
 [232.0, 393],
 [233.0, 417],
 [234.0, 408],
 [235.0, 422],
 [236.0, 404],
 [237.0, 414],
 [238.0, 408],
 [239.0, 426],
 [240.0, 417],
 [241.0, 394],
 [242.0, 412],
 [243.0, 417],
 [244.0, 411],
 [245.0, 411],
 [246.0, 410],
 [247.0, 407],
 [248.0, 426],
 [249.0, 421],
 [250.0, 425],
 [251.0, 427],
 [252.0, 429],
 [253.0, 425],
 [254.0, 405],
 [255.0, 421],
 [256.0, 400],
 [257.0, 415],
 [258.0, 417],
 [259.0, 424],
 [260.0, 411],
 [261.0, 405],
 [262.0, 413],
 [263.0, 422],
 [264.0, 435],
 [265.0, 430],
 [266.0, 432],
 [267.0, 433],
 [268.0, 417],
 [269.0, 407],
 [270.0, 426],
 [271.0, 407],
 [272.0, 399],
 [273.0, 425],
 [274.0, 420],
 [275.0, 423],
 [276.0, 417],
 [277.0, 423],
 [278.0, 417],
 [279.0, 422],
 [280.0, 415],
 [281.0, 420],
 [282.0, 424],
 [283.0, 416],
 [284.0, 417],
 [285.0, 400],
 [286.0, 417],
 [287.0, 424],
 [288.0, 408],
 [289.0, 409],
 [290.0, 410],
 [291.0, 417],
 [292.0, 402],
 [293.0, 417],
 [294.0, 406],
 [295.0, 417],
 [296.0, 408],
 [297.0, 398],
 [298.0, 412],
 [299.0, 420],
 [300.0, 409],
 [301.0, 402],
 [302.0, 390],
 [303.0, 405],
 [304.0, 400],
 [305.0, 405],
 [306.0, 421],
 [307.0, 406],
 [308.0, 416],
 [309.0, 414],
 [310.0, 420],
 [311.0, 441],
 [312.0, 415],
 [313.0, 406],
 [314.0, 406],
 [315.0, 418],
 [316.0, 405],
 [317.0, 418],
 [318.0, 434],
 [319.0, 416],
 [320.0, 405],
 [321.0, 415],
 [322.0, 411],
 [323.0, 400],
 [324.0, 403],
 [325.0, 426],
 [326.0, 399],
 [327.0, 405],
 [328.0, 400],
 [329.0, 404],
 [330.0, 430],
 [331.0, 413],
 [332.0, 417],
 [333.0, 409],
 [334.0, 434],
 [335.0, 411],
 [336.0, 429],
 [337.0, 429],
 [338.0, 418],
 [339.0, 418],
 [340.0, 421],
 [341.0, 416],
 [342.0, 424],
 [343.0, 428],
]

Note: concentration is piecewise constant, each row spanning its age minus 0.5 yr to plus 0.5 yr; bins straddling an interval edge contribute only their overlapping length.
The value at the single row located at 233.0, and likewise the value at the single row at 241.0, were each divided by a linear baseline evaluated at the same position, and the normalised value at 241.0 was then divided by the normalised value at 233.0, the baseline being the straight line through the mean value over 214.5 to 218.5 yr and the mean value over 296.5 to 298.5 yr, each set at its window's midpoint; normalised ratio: 0.94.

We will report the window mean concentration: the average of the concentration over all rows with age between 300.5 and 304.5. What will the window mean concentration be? 399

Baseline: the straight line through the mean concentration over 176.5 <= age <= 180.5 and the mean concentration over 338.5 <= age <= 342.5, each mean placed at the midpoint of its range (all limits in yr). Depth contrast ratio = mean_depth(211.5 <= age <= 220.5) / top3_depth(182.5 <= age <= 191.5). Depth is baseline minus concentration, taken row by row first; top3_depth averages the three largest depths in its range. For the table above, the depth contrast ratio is 2.7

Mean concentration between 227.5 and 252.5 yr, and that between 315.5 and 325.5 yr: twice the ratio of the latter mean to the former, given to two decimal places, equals 2.01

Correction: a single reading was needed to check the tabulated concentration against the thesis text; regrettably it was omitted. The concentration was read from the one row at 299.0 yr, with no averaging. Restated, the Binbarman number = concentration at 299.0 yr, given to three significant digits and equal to 420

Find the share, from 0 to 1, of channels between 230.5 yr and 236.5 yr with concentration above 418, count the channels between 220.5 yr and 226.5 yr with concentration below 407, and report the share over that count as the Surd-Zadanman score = 0.028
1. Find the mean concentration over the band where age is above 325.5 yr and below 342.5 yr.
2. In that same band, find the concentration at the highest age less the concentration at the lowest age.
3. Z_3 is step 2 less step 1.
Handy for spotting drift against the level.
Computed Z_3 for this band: -391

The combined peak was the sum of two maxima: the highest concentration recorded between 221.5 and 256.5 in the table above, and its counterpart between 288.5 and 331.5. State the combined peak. 870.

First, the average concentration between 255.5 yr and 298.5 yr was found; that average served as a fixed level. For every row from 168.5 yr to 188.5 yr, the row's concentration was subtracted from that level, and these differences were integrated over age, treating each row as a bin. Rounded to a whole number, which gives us 100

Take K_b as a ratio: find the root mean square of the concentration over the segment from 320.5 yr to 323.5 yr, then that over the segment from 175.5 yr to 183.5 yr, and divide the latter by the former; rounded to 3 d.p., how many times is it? 1.006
